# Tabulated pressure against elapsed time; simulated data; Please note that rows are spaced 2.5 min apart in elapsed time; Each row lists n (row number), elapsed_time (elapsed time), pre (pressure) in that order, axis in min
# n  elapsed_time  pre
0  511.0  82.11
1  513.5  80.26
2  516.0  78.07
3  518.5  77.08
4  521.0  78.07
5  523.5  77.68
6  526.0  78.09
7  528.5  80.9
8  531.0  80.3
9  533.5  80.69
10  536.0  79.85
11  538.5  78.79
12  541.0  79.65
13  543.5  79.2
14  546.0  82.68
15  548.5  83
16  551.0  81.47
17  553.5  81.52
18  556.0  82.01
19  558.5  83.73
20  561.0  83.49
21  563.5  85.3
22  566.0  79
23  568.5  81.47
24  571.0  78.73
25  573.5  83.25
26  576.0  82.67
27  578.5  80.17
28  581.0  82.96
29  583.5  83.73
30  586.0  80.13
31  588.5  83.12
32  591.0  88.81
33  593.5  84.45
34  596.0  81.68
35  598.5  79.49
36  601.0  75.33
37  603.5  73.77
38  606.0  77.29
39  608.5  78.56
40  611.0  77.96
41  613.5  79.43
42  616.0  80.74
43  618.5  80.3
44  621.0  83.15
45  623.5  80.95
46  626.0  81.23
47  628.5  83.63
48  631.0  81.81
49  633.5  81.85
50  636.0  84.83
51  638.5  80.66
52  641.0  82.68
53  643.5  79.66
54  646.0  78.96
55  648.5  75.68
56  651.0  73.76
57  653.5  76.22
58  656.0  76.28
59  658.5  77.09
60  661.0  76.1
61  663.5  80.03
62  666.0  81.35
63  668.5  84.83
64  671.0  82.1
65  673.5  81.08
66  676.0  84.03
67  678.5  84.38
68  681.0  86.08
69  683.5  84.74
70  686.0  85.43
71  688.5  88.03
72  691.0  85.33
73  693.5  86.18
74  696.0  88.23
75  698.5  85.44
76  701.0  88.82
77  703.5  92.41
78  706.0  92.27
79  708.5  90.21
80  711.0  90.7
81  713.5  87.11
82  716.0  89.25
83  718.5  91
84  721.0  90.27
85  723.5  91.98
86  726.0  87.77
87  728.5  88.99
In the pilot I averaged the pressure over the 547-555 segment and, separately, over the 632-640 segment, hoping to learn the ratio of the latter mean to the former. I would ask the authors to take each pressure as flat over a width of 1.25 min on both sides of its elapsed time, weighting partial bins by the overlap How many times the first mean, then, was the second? 1.01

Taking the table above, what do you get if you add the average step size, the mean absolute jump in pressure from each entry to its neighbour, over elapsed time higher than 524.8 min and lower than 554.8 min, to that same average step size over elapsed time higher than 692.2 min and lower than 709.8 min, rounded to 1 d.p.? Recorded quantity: 3.5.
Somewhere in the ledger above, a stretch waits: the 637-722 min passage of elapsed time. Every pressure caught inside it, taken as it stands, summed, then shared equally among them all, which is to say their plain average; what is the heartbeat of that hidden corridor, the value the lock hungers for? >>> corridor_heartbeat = 84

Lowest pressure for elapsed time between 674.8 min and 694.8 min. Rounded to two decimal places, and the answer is 84.03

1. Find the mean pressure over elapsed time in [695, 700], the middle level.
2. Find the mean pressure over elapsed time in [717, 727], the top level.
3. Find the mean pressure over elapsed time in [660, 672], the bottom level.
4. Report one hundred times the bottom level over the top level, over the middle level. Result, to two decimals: 1.03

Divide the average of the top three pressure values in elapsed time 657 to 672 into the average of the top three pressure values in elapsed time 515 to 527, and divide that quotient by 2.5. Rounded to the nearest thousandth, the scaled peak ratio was 0.377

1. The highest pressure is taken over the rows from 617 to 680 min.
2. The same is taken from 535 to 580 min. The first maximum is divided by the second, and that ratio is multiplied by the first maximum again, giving 84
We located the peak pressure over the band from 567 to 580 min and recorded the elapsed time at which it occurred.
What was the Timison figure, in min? 573.5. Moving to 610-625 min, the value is 621.0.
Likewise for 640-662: 641.0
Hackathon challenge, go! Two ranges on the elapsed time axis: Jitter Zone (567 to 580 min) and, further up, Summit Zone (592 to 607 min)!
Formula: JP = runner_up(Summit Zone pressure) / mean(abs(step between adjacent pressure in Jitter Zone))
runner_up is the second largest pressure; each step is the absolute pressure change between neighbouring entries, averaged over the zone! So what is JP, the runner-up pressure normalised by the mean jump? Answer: 32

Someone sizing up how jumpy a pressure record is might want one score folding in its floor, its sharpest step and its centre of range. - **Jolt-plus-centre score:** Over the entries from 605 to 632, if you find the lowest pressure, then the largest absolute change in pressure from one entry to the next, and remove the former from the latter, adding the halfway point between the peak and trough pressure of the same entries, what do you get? 6.0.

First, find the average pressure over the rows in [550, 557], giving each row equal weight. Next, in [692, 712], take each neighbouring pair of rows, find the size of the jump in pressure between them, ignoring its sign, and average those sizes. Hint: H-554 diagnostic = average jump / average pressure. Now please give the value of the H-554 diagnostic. 0.0254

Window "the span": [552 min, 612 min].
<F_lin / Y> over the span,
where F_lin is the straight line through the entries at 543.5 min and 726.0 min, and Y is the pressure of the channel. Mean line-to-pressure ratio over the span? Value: 1.00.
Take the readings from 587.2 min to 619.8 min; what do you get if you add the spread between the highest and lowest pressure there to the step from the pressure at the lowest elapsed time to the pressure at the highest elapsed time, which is 12.2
